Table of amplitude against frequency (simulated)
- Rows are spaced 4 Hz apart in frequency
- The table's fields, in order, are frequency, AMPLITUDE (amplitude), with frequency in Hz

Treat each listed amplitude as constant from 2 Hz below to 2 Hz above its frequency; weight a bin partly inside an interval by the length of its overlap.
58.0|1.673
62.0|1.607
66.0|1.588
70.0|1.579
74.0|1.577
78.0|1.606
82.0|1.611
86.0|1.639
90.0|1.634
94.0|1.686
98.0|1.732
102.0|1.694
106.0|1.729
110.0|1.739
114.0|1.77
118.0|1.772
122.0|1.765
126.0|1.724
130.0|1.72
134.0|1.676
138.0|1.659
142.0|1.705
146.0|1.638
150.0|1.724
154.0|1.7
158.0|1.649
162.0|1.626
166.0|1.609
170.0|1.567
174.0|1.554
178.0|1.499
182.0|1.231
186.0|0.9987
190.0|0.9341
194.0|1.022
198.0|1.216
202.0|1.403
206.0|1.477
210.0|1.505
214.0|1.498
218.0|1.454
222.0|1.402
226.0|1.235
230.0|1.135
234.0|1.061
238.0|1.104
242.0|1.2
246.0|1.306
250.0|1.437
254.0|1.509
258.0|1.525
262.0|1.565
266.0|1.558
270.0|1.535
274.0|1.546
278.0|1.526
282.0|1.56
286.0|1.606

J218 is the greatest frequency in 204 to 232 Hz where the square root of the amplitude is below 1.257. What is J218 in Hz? 230.0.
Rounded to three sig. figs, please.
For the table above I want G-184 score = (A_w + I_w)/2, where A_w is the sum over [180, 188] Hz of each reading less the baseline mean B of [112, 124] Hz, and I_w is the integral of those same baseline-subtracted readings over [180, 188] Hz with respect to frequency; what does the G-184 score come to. -3.27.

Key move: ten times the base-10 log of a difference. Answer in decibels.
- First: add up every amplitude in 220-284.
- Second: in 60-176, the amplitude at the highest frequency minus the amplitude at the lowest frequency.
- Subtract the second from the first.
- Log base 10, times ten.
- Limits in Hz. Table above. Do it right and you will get 13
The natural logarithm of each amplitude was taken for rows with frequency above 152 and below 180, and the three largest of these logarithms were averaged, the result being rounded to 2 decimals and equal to 0.51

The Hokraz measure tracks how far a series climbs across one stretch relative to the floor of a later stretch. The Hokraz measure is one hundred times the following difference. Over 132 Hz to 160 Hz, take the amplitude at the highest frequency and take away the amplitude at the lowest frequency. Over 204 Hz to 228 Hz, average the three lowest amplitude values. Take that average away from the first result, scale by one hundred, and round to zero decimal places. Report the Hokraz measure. -139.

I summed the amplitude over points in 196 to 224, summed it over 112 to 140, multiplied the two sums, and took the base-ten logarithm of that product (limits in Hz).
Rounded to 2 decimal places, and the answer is 2.08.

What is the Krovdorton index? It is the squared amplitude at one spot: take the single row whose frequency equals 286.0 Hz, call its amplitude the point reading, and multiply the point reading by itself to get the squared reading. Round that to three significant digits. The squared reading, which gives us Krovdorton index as 2.58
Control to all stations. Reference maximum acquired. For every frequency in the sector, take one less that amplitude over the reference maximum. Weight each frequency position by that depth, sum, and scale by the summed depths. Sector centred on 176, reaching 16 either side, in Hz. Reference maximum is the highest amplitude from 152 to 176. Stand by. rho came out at 182.9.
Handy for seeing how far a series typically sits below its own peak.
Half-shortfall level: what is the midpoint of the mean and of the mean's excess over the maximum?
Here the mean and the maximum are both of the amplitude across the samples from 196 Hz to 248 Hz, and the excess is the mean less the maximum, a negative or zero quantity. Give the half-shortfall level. 0.55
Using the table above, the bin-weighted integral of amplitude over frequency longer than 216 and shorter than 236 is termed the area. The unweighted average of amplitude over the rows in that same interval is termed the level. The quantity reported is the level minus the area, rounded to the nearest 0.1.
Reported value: -23.9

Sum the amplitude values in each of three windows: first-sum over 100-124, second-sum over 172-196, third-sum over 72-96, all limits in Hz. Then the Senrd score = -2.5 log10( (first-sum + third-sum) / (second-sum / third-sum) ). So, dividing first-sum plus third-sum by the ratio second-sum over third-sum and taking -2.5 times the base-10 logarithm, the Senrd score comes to -3.6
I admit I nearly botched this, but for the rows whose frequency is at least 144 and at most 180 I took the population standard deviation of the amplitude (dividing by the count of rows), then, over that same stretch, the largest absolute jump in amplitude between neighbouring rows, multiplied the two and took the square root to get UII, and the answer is 0.076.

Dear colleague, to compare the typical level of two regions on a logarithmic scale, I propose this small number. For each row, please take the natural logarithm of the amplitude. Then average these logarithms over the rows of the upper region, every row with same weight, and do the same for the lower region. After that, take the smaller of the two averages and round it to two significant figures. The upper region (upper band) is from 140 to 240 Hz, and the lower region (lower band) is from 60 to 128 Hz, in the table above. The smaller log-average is 0.32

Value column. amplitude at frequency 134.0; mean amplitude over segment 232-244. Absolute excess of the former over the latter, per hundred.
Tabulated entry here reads 0.0055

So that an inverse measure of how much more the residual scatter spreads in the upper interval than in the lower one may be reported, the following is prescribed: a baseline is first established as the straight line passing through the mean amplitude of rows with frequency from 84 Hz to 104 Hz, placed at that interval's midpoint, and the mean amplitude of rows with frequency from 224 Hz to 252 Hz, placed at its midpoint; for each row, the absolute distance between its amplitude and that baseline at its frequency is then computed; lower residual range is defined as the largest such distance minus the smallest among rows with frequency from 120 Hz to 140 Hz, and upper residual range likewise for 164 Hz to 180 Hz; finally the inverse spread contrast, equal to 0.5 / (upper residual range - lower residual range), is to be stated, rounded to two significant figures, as 30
